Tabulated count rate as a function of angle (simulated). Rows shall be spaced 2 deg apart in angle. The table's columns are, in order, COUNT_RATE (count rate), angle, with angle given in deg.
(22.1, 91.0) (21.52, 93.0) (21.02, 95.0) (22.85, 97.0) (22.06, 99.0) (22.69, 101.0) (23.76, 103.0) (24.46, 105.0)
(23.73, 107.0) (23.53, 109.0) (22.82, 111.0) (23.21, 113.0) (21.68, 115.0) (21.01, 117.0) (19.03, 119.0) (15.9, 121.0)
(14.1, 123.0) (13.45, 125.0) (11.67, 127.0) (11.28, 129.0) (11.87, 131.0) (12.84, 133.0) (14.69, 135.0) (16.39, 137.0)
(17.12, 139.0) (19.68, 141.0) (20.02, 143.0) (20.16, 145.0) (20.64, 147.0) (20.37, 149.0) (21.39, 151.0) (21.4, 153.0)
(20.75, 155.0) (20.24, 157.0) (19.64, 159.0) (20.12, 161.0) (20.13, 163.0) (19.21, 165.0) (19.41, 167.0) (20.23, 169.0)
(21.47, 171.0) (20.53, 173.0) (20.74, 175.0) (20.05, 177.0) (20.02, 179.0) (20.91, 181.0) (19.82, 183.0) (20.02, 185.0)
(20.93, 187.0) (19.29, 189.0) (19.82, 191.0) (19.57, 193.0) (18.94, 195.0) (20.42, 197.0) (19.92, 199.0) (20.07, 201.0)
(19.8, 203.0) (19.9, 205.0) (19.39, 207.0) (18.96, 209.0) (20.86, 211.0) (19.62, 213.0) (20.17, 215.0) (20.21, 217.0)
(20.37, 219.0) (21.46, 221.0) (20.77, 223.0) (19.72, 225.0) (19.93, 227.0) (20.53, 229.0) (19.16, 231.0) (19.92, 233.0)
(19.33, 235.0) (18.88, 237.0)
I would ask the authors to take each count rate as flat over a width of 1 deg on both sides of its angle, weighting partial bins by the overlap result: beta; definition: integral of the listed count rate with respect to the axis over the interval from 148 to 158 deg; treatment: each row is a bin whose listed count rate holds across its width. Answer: 208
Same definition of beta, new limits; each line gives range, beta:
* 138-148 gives 195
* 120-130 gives 133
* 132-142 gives 161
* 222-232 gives 200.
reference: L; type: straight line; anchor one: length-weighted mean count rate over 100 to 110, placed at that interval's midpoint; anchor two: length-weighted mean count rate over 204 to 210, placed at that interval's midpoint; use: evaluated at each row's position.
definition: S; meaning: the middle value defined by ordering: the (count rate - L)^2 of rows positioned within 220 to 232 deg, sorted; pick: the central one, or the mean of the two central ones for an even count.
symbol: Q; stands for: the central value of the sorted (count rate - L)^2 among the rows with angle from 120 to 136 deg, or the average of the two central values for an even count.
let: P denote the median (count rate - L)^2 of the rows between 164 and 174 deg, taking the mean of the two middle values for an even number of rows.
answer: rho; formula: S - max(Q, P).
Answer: -87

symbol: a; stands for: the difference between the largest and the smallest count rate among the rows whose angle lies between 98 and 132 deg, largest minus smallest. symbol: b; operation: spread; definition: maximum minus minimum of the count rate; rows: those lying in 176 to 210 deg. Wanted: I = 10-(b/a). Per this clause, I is 9.8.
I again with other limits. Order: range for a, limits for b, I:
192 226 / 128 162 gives 6.0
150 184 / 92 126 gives 5.1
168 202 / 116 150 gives 6.2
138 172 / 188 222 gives 9.4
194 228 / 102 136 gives 4.8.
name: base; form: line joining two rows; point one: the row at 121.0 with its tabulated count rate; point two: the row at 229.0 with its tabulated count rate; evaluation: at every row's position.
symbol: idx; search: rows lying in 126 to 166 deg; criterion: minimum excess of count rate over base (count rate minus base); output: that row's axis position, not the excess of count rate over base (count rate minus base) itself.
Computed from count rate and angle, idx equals 129.0 deg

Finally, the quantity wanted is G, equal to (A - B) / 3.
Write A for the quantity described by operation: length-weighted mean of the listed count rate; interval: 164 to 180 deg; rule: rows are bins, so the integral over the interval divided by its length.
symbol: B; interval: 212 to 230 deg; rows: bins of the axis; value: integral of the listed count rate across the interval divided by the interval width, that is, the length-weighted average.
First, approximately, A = 20.2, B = 20.3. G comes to 0.0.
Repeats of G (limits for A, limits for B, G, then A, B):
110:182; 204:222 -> -0.5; 18.7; 20.1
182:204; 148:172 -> -0.2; 19.9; 20.4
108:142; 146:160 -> -1.2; 17.1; 20.6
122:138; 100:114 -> -3.4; 13.3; 23.5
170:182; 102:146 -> 0.8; 20.6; 18.3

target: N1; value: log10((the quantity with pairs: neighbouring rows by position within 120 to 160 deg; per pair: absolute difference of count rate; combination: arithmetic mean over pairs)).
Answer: -0.05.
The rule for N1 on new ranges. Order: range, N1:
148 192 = -0.19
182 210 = -0.23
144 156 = -0.31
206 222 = -0.11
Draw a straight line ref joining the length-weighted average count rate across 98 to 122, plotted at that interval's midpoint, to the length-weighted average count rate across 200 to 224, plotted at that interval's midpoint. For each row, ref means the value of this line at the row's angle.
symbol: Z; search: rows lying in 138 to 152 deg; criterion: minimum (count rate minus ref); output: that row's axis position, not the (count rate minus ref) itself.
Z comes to 139.0 deg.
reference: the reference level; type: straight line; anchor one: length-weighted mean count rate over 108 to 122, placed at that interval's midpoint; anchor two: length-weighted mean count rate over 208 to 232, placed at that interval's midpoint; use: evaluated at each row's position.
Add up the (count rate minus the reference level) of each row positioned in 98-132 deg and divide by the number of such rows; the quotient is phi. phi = -1.8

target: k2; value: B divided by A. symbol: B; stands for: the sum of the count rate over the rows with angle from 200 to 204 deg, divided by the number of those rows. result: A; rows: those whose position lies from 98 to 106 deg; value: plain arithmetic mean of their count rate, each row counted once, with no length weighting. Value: 0.86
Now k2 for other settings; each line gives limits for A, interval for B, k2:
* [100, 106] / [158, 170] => 0.84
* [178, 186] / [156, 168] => 0.98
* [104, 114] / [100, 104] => 0.99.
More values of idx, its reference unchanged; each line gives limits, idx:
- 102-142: 129.0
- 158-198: 195.0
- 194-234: 231.0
